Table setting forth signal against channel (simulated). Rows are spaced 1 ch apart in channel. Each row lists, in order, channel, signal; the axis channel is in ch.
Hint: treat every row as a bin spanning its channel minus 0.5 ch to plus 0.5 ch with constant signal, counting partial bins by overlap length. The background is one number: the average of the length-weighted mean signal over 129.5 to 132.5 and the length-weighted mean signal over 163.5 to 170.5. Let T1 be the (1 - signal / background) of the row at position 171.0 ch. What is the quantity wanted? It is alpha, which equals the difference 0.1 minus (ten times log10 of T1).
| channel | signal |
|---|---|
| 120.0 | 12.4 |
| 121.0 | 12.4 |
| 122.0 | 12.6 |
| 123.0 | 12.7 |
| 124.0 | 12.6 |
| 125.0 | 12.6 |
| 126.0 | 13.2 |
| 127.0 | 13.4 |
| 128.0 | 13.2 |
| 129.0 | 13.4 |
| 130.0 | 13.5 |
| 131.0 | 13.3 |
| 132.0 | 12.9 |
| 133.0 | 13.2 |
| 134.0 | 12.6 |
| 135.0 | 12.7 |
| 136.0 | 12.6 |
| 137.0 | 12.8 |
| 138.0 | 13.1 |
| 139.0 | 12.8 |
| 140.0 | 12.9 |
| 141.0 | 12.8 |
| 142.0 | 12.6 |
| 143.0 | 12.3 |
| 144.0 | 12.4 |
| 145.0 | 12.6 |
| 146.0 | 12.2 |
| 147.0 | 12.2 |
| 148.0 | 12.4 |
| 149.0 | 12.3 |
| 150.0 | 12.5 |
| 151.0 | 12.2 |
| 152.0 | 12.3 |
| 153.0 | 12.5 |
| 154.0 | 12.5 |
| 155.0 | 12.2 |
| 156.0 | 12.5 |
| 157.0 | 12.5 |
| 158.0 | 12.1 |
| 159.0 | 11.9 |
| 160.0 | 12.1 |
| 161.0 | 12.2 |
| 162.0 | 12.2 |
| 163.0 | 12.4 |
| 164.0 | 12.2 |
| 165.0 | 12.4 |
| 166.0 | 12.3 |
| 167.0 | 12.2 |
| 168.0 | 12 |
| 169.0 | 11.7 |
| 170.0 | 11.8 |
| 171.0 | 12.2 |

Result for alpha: 15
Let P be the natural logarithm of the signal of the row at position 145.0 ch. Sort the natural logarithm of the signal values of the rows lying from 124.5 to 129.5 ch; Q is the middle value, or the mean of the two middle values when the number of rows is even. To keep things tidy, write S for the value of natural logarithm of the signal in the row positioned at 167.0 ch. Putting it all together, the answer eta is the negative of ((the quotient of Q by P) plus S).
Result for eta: -3.52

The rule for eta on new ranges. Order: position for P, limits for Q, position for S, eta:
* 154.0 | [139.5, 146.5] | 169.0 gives -3.46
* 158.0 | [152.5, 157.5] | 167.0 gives -3.51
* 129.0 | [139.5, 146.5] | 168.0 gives -3.46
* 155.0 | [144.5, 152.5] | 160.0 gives -3.50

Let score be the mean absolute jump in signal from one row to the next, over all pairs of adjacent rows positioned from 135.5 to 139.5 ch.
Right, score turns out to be 0.27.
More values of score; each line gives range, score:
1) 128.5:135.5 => 0.28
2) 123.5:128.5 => 0.25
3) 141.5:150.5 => 0.19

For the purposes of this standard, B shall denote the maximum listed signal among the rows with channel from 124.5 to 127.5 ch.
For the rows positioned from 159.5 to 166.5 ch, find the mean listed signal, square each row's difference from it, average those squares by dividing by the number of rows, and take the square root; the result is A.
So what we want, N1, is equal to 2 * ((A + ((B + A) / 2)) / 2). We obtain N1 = 6.86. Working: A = 0.10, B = 13.4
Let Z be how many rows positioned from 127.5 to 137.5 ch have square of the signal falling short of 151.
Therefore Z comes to 0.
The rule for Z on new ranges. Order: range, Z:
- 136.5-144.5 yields 0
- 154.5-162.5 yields 6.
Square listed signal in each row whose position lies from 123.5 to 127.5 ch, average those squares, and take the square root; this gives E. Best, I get 13.0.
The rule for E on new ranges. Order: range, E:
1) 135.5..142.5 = 12.8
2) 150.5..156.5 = 12.4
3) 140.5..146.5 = 12.5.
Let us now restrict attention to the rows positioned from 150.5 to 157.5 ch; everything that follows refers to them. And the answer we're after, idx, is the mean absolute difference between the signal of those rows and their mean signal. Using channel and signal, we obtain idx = 0.131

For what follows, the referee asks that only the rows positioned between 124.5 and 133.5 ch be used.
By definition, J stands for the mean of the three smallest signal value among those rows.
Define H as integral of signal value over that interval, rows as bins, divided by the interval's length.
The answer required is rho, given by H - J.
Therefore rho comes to 0.289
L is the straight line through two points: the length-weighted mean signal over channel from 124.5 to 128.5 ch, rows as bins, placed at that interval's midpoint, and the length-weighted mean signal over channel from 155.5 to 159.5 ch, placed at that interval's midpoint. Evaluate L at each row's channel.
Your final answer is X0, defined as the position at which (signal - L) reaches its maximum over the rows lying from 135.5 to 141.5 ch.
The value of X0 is 138.0 ch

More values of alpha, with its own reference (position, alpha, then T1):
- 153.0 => 19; 0.013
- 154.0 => 19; 0.013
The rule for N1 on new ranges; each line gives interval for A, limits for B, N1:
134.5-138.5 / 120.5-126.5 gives 6.88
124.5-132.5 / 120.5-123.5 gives 6.77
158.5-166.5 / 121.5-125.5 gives 6.58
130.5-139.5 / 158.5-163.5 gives 6.56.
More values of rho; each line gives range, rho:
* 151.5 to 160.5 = 0.256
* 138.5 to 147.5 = 0.300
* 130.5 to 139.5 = 0.256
